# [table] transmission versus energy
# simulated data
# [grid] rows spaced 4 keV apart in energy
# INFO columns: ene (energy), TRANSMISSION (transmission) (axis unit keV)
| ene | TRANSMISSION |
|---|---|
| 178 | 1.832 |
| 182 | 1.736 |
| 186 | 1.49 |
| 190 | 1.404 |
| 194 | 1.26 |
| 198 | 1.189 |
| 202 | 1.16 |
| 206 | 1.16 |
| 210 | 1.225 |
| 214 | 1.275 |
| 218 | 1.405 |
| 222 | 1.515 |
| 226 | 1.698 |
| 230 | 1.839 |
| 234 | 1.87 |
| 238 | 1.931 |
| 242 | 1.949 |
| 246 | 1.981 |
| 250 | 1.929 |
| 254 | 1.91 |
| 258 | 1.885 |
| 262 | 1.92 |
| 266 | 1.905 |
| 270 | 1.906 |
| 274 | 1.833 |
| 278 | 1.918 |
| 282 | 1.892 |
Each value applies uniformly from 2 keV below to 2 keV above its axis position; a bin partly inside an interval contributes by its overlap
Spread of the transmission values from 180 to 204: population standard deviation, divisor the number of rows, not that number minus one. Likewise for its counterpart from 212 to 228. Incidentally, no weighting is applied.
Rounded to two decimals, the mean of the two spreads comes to 0.18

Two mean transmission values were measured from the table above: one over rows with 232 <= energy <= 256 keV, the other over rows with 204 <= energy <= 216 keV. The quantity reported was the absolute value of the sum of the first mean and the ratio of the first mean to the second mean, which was 3.5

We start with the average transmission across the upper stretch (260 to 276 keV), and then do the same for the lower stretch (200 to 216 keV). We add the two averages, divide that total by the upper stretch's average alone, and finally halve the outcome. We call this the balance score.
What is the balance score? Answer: 0.82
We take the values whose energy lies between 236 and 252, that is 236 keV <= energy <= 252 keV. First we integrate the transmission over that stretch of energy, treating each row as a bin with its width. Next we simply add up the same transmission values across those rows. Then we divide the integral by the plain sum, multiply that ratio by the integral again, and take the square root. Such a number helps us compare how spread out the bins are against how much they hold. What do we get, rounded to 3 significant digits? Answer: 11.2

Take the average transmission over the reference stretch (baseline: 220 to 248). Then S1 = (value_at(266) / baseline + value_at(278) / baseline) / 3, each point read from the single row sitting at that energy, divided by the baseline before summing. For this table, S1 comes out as 0.70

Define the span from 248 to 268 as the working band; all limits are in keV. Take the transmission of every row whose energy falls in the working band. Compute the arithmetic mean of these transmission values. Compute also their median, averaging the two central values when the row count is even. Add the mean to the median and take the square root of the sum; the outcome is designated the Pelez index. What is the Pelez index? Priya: 1.95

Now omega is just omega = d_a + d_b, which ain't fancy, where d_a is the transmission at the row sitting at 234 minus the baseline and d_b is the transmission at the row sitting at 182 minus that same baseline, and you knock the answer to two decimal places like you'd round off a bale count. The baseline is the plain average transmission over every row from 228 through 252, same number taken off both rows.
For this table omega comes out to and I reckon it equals -0.23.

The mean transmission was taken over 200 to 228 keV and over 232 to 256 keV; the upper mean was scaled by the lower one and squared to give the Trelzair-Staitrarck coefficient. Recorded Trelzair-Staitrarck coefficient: 2.05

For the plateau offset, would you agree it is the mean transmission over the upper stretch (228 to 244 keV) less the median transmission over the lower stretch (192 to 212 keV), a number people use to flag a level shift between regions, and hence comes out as 0.71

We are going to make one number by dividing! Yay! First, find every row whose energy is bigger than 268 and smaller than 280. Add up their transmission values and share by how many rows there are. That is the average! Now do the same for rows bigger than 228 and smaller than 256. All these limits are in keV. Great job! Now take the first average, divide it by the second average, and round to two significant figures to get 0.98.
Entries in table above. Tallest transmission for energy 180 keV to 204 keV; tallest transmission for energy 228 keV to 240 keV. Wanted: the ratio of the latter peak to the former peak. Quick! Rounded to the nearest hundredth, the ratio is 1.11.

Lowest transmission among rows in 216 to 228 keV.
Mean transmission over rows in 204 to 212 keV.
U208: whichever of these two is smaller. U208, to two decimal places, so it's 1.19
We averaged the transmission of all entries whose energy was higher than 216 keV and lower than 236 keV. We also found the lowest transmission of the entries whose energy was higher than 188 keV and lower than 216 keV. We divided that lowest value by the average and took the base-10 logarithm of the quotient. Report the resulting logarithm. -0.16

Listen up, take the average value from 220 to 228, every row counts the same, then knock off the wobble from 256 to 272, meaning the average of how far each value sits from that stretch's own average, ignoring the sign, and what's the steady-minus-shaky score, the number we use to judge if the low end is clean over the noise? 1.60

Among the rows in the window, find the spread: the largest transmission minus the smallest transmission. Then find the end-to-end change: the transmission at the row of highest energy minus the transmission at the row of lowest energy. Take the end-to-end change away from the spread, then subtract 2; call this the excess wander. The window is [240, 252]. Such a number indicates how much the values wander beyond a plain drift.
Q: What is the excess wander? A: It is -1.93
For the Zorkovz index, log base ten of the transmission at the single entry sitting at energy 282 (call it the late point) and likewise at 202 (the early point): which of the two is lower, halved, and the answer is 0.032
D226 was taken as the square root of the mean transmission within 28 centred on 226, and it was 1.28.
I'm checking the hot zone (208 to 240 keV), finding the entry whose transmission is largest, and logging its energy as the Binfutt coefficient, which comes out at 238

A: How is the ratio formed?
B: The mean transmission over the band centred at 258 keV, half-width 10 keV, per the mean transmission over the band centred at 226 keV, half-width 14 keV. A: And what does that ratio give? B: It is 1.16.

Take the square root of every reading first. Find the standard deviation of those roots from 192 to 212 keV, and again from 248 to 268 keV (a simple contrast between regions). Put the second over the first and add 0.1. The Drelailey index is 0.4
